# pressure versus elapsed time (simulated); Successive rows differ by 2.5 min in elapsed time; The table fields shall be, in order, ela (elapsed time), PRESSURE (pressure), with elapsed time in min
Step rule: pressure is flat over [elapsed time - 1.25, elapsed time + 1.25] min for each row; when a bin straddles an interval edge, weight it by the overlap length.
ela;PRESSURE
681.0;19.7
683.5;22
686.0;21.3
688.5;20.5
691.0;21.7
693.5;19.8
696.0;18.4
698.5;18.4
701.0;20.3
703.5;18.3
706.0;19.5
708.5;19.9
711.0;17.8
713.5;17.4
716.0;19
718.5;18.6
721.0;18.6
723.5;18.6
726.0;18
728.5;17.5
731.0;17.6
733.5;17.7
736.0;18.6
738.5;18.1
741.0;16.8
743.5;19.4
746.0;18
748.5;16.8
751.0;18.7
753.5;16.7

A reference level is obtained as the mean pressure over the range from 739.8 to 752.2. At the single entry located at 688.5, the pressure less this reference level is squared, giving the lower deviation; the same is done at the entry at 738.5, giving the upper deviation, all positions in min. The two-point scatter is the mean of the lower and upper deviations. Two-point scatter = 3.3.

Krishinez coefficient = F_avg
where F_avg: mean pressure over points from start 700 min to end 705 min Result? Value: 19.3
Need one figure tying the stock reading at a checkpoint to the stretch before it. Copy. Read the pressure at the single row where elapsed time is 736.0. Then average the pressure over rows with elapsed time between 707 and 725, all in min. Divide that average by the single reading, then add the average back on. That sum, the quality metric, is 19.6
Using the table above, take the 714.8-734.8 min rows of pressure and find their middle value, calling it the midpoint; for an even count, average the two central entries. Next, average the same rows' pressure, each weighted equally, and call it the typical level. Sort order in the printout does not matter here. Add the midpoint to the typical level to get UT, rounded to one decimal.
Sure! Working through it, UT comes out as 36.5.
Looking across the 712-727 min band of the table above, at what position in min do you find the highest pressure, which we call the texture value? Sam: 716.0 min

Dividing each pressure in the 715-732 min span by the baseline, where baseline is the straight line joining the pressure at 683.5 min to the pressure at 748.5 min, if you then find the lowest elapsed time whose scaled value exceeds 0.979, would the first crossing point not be 716.0 min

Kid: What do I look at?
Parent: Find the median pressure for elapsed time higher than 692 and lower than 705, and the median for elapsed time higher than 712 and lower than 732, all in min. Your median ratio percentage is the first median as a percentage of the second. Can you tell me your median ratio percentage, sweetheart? 101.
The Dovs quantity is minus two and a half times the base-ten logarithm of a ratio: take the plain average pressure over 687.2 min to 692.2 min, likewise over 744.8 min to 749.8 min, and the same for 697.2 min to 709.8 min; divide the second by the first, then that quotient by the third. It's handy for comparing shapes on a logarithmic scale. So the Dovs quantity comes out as 3.42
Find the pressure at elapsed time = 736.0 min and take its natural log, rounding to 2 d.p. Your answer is 2.92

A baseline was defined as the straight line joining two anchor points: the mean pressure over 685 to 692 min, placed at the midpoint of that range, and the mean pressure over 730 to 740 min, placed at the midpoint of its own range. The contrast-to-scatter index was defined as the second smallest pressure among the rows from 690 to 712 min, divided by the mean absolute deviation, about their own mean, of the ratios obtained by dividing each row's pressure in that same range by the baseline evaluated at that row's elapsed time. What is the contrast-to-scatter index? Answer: 400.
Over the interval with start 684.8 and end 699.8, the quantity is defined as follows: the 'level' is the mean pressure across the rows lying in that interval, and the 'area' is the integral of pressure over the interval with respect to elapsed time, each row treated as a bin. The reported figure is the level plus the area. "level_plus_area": 320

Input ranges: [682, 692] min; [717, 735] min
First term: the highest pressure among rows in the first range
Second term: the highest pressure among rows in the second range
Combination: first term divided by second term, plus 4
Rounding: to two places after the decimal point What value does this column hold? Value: 5.18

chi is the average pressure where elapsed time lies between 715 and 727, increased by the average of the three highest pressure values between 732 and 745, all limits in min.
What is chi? 37.3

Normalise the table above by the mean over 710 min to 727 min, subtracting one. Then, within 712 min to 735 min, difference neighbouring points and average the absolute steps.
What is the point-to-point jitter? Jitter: 0.023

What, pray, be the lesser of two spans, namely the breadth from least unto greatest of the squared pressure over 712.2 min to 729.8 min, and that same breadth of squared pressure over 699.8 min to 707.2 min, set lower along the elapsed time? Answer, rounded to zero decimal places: 58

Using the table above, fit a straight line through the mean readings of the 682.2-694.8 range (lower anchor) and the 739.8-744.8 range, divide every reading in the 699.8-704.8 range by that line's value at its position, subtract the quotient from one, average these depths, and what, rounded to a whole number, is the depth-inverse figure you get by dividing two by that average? 40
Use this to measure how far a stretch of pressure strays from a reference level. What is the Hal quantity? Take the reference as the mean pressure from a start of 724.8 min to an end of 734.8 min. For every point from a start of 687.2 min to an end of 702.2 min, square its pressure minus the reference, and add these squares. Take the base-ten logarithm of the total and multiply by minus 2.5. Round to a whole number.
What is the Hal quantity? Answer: -4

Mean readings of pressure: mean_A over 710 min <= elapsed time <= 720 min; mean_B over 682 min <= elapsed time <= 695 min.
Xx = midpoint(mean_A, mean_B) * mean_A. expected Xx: 357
